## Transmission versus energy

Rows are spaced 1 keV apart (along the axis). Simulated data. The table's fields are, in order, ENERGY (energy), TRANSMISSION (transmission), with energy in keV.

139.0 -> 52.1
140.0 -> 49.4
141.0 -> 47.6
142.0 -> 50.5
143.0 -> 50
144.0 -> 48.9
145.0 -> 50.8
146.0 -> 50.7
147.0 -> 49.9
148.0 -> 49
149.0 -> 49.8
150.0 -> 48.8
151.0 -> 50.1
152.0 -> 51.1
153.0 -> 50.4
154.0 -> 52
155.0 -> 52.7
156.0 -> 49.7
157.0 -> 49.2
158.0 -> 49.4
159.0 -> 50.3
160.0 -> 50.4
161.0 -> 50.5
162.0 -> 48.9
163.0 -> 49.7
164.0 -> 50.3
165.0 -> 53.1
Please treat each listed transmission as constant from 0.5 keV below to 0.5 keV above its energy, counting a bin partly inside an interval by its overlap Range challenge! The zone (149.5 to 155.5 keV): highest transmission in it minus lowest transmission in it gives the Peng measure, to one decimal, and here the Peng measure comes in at 3.9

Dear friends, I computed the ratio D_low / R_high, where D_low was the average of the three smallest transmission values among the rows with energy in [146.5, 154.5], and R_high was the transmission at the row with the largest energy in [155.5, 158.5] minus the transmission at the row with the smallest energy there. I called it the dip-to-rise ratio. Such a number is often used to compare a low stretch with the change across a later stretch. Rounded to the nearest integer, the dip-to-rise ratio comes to -164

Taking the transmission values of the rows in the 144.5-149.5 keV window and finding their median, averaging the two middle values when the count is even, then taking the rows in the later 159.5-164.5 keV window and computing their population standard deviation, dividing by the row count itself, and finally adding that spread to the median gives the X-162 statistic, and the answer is 50.50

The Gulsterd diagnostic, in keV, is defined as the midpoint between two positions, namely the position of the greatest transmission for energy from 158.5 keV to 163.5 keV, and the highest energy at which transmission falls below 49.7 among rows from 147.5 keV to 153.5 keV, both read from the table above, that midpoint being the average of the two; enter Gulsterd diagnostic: 155.5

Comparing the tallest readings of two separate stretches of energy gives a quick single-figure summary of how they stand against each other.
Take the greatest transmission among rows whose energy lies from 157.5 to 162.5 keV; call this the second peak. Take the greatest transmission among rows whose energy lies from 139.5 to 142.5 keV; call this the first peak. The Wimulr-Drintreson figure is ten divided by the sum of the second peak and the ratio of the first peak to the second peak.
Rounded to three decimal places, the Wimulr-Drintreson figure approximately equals 0.194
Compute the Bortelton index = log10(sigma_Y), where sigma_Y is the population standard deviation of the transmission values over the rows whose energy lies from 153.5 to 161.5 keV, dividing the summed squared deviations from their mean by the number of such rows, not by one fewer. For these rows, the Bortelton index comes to 0.06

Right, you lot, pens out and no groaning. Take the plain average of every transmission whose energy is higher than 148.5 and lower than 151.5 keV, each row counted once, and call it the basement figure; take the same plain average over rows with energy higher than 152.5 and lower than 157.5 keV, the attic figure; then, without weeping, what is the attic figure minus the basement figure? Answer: 1.2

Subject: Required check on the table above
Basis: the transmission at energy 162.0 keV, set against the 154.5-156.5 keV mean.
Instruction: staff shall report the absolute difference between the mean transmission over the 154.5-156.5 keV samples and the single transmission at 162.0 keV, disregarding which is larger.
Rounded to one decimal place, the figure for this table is 2.3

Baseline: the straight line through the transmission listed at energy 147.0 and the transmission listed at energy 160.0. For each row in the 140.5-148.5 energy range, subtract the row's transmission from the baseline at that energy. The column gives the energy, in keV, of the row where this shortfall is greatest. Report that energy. 141.0 keV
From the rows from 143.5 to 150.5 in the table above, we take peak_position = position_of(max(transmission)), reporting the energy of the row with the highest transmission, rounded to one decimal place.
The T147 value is 145.0 keV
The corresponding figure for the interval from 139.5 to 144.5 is 142.0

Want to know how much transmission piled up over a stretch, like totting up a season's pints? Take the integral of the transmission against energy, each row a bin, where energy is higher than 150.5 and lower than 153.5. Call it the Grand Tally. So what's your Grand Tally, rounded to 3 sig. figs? 152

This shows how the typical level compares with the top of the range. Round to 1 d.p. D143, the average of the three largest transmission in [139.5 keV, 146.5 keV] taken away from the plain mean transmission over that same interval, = -1.0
